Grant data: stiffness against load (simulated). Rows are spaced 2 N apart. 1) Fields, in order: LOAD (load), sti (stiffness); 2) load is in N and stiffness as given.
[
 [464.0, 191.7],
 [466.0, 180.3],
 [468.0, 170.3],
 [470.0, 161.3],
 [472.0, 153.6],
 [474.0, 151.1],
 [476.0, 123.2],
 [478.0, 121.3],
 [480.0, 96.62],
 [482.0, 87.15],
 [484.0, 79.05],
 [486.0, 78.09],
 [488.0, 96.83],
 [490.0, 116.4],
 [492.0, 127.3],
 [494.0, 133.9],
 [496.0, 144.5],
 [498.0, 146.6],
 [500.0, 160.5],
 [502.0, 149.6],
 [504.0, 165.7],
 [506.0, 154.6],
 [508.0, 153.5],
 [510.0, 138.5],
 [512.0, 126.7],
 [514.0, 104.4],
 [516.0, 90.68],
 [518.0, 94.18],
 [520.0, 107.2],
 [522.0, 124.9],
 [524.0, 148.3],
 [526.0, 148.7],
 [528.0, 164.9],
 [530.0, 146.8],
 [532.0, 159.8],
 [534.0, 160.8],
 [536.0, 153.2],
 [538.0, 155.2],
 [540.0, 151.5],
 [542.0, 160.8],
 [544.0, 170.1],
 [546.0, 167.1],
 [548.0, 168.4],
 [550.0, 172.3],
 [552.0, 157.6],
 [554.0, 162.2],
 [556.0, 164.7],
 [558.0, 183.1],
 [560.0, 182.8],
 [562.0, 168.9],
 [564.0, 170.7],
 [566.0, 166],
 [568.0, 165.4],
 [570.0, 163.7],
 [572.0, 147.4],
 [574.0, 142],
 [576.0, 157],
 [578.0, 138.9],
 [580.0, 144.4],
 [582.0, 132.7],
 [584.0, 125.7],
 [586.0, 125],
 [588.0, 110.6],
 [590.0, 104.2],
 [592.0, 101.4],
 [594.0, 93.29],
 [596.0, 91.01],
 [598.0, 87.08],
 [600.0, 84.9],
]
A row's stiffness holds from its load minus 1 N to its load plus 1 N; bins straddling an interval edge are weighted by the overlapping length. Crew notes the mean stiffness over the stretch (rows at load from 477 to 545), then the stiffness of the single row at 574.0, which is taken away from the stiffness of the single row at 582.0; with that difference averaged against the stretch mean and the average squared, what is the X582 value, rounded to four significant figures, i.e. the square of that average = 3819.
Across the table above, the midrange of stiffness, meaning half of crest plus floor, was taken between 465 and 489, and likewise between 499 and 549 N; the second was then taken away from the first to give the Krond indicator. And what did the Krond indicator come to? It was -1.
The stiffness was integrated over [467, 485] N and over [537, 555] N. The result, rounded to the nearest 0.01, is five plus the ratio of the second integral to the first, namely 6.28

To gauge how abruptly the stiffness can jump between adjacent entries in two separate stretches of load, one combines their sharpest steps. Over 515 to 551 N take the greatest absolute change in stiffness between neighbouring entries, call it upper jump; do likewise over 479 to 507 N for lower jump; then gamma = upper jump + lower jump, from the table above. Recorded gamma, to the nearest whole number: 43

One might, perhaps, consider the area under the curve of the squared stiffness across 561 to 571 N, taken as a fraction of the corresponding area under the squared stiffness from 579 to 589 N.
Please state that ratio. 1.70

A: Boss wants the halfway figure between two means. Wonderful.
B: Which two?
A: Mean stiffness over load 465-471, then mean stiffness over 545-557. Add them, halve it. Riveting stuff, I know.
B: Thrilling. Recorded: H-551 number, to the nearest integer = 168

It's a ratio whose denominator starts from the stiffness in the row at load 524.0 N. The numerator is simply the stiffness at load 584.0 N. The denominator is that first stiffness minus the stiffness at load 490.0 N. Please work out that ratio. 4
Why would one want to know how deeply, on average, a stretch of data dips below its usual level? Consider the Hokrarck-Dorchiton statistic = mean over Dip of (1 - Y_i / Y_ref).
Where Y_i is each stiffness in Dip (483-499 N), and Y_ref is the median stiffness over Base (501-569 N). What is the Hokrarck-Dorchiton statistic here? 0.273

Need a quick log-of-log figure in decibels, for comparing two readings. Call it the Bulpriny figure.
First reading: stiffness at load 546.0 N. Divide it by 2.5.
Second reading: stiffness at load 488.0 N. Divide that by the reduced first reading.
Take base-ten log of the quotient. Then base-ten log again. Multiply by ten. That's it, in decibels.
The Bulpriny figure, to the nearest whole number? -8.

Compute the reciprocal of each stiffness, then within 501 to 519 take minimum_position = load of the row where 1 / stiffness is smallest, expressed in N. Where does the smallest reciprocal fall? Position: 504.0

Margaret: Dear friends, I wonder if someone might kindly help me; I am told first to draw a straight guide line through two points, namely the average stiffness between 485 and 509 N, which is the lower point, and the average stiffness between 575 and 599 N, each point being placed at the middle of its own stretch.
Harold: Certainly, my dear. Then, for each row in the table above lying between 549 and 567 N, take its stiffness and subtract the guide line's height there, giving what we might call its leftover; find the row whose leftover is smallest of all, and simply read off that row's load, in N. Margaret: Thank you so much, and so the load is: 552.0 N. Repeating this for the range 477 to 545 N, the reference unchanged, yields 486.0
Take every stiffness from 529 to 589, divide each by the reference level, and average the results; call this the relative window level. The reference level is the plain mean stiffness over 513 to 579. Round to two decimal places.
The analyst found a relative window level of 1.02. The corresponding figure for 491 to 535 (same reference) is 0.91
